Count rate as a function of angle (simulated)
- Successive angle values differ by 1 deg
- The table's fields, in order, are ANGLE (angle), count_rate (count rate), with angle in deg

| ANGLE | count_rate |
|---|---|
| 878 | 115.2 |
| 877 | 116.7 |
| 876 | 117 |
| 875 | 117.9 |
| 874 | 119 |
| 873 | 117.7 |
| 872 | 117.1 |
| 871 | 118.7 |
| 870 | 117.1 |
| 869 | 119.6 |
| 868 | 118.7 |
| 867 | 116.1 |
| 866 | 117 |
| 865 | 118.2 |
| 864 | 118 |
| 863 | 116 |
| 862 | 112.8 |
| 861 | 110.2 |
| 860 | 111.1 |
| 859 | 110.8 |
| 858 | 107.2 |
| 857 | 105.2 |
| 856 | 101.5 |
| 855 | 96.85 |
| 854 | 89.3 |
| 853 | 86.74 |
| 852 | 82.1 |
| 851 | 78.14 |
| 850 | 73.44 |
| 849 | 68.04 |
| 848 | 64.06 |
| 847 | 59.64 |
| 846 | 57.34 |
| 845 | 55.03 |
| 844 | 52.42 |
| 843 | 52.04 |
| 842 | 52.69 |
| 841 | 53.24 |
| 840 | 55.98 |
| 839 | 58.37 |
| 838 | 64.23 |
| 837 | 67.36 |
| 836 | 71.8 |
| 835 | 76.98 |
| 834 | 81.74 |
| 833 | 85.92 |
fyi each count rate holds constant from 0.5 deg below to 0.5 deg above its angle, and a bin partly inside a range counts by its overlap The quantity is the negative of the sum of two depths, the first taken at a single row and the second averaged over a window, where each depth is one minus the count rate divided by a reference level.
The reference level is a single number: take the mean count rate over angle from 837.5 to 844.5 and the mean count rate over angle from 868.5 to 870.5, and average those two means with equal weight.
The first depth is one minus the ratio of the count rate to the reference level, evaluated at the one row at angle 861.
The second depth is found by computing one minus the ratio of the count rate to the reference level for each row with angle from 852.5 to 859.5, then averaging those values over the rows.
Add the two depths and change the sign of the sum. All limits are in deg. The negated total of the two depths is 0.4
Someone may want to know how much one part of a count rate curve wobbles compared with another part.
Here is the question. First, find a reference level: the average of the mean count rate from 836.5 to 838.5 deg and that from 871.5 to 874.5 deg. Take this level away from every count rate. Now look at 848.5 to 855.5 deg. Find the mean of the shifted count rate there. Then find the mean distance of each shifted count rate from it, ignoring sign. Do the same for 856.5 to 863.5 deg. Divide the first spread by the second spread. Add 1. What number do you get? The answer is 4.0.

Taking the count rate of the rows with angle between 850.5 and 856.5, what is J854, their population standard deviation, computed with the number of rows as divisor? 8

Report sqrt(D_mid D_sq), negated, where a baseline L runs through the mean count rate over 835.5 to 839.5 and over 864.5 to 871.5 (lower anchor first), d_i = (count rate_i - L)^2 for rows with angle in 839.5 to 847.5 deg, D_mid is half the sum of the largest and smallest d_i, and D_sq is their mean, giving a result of -418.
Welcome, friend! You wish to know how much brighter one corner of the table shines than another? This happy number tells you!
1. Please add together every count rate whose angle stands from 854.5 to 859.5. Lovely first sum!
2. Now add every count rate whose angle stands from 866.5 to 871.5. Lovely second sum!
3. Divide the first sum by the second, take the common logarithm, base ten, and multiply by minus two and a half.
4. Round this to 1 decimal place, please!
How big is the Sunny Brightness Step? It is 0.1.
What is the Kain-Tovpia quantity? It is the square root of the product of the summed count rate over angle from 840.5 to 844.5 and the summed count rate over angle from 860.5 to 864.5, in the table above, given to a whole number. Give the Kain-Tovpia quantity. 310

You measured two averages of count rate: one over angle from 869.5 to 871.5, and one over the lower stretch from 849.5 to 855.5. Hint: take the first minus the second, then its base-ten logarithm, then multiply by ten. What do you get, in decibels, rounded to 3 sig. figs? 15.2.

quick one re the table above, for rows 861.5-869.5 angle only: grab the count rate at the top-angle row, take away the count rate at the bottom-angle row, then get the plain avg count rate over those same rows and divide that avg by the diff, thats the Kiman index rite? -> 17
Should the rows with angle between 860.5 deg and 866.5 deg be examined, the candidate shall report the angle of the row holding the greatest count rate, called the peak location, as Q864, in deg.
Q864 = 865 deg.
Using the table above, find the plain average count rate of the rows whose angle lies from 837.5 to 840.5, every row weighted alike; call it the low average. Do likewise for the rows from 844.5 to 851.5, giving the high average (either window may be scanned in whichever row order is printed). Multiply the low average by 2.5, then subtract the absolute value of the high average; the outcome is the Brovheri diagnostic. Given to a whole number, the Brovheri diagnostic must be 84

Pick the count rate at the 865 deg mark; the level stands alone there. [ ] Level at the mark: 118.2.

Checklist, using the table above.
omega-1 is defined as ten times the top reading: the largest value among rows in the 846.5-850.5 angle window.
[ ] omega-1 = 734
